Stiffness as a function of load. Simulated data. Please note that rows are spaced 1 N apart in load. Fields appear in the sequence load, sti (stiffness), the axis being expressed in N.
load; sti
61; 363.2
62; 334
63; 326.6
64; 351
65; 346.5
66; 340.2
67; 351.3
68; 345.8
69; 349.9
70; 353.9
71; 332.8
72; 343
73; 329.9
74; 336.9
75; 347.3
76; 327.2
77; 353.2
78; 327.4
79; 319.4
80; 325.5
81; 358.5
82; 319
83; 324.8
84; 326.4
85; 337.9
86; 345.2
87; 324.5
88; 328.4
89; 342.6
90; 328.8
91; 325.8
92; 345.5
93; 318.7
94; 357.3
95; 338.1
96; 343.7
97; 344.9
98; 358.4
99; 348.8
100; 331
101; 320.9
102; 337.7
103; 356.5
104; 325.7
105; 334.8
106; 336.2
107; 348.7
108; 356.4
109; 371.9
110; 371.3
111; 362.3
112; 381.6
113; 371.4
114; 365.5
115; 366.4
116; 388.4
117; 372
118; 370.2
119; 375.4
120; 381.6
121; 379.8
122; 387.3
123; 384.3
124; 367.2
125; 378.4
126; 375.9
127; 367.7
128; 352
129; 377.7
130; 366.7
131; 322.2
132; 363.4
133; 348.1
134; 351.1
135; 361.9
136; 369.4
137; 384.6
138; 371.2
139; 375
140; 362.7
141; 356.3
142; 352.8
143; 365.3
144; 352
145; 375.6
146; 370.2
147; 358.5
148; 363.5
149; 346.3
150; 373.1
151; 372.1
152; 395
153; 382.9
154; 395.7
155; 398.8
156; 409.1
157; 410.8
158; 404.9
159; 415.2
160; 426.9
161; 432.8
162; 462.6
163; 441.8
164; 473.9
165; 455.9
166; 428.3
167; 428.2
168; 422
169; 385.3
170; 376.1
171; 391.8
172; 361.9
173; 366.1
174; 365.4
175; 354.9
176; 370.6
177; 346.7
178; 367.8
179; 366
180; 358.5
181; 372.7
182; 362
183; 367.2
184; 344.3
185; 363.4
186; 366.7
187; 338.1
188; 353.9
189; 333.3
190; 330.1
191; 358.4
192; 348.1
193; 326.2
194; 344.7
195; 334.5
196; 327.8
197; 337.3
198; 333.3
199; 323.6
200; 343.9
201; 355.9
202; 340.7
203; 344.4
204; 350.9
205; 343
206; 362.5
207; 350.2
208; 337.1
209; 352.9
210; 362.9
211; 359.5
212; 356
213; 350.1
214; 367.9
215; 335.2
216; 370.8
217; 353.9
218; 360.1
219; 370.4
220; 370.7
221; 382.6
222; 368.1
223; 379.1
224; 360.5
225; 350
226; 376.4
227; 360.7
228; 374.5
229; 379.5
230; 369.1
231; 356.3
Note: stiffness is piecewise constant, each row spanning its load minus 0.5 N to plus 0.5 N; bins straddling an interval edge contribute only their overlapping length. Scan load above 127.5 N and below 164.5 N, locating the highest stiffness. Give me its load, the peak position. 164 N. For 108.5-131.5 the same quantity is 116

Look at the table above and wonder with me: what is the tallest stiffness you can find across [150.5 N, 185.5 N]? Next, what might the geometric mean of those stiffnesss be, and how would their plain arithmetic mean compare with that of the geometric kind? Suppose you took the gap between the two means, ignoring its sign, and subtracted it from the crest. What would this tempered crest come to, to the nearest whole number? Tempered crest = 472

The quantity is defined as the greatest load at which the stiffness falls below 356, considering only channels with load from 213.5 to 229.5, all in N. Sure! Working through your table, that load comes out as 225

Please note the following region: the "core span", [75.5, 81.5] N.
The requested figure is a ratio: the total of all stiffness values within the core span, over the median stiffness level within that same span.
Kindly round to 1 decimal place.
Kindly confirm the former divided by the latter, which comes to 6.1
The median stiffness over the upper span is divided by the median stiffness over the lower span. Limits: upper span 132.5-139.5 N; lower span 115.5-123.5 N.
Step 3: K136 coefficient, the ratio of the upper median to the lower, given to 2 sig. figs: 0.97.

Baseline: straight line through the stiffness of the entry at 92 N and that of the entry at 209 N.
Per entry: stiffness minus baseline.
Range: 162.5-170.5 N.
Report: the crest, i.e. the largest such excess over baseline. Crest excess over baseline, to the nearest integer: 124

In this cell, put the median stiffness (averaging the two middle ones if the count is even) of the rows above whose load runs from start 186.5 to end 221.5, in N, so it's 350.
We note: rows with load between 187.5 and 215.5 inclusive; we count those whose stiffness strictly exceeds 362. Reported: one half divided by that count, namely 0.17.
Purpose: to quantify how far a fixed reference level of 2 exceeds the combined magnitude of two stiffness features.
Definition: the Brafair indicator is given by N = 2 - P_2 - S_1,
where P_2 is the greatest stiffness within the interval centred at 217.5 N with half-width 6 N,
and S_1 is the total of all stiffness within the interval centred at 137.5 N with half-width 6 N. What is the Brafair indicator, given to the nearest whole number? -4742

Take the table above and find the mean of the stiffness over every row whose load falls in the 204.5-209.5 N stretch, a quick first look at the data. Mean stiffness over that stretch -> 349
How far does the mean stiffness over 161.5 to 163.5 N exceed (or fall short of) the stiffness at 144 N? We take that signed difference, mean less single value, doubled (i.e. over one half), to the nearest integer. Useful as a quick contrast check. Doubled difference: 200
